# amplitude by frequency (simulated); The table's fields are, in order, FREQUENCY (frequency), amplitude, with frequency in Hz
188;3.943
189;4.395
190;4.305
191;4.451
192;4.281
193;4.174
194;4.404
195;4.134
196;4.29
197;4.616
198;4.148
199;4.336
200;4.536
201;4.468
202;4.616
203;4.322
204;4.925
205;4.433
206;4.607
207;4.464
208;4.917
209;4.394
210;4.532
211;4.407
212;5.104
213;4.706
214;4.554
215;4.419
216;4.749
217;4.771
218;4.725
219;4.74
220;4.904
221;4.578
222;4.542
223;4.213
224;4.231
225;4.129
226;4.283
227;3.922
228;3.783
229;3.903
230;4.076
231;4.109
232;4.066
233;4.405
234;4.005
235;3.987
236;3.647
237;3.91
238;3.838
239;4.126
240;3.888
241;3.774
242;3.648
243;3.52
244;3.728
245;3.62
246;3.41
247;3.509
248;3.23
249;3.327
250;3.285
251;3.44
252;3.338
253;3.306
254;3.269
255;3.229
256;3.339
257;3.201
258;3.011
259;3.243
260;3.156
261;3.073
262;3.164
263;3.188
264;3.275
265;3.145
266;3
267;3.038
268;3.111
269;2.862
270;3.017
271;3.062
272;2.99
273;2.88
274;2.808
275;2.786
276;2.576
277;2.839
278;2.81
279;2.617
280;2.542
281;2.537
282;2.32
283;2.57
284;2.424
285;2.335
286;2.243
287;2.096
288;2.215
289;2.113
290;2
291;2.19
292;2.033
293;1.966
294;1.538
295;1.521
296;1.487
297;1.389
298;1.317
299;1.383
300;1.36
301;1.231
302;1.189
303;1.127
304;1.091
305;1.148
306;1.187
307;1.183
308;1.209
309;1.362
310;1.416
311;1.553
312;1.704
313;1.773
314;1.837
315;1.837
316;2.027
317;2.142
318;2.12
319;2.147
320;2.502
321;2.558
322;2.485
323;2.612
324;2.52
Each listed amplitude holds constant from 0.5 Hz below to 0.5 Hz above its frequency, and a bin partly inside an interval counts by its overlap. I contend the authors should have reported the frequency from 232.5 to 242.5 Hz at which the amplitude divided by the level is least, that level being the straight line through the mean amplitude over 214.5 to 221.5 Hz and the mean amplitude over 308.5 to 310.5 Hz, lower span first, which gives 236 Hz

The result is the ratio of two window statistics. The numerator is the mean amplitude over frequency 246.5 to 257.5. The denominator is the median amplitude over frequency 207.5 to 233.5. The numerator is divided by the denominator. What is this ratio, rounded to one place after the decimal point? 0.8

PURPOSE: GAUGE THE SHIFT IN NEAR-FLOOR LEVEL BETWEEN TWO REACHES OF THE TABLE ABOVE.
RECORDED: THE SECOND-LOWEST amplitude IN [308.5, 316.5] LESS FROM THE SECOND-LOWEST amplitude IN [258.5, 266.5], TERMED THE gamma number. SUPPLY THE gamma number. 1.7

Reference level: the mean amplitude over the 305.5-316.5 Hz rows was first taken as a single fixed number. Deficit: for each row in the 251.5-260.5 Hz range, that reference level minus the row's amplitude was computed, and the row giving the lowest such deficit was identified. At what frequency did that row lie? 256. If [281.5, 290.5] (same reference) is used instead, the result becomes 283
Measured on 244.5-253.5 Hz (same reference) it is 245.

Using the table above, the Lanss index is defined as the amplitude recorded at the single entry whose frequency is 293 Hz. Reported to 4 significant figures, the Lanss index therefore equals 1.966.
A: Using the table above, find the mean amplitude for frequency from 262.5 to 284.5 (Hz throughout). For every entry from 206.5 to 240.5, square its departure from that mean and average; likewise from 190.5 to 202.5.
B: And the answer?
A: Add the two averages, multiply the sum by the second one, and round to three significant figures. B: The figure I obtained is 11.3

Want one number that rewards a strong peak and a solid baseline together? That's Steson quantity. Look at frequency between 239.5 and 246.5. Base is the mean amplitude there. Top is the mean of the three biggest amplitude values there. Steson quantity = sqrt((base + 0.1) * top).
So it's 3.8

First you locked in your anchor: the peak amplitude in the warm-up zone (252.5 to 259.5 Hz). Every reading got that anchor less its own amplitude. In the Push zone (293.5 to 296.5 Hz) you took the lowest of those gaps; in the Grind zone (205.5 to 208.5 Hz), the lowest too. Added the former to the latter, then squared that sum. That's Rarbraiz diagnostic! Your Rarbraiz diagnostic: 0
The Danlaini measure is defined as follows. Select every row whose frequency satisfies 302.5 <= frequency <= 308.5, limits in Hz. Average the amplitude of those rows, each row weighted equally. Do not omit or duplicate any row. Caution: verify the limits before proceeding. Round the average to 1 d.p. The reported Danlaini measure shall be 1.2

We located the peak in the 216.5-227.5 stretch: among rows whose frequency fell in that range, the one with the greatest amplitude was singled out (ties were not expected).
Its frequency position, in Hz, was 220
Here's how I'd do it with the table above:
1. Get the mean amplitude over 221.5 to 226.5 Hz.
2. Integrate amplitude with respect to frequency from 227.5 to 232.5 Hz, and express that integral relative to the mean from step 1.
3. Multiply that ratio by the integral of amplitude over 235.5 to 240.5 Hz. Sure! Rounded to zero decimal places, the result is 90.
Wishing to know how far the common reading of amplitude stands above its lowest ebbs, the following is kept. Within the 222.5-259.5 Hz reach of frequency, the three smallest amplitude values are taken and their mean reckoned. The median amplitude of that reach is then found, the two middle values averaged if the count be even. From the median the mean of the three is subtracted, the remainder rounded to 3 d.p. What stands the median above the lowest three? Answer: 0.581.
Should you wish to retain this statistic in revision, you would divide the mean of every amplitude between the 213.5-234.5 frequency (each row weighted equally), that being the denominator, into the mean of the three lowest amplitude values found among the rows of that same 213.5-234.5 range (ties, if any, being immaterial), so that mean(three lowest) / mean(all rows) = 0.892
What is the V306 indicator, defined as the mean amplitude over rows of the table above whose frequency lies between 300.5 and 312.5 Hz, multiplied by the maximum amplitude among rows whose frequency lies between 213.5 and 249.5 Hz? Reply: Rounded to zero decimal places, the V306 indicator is 6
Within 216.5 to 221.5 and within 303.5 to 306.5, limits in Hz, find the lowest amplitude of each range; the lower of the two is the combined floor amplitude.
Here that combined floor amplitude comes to 1.1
